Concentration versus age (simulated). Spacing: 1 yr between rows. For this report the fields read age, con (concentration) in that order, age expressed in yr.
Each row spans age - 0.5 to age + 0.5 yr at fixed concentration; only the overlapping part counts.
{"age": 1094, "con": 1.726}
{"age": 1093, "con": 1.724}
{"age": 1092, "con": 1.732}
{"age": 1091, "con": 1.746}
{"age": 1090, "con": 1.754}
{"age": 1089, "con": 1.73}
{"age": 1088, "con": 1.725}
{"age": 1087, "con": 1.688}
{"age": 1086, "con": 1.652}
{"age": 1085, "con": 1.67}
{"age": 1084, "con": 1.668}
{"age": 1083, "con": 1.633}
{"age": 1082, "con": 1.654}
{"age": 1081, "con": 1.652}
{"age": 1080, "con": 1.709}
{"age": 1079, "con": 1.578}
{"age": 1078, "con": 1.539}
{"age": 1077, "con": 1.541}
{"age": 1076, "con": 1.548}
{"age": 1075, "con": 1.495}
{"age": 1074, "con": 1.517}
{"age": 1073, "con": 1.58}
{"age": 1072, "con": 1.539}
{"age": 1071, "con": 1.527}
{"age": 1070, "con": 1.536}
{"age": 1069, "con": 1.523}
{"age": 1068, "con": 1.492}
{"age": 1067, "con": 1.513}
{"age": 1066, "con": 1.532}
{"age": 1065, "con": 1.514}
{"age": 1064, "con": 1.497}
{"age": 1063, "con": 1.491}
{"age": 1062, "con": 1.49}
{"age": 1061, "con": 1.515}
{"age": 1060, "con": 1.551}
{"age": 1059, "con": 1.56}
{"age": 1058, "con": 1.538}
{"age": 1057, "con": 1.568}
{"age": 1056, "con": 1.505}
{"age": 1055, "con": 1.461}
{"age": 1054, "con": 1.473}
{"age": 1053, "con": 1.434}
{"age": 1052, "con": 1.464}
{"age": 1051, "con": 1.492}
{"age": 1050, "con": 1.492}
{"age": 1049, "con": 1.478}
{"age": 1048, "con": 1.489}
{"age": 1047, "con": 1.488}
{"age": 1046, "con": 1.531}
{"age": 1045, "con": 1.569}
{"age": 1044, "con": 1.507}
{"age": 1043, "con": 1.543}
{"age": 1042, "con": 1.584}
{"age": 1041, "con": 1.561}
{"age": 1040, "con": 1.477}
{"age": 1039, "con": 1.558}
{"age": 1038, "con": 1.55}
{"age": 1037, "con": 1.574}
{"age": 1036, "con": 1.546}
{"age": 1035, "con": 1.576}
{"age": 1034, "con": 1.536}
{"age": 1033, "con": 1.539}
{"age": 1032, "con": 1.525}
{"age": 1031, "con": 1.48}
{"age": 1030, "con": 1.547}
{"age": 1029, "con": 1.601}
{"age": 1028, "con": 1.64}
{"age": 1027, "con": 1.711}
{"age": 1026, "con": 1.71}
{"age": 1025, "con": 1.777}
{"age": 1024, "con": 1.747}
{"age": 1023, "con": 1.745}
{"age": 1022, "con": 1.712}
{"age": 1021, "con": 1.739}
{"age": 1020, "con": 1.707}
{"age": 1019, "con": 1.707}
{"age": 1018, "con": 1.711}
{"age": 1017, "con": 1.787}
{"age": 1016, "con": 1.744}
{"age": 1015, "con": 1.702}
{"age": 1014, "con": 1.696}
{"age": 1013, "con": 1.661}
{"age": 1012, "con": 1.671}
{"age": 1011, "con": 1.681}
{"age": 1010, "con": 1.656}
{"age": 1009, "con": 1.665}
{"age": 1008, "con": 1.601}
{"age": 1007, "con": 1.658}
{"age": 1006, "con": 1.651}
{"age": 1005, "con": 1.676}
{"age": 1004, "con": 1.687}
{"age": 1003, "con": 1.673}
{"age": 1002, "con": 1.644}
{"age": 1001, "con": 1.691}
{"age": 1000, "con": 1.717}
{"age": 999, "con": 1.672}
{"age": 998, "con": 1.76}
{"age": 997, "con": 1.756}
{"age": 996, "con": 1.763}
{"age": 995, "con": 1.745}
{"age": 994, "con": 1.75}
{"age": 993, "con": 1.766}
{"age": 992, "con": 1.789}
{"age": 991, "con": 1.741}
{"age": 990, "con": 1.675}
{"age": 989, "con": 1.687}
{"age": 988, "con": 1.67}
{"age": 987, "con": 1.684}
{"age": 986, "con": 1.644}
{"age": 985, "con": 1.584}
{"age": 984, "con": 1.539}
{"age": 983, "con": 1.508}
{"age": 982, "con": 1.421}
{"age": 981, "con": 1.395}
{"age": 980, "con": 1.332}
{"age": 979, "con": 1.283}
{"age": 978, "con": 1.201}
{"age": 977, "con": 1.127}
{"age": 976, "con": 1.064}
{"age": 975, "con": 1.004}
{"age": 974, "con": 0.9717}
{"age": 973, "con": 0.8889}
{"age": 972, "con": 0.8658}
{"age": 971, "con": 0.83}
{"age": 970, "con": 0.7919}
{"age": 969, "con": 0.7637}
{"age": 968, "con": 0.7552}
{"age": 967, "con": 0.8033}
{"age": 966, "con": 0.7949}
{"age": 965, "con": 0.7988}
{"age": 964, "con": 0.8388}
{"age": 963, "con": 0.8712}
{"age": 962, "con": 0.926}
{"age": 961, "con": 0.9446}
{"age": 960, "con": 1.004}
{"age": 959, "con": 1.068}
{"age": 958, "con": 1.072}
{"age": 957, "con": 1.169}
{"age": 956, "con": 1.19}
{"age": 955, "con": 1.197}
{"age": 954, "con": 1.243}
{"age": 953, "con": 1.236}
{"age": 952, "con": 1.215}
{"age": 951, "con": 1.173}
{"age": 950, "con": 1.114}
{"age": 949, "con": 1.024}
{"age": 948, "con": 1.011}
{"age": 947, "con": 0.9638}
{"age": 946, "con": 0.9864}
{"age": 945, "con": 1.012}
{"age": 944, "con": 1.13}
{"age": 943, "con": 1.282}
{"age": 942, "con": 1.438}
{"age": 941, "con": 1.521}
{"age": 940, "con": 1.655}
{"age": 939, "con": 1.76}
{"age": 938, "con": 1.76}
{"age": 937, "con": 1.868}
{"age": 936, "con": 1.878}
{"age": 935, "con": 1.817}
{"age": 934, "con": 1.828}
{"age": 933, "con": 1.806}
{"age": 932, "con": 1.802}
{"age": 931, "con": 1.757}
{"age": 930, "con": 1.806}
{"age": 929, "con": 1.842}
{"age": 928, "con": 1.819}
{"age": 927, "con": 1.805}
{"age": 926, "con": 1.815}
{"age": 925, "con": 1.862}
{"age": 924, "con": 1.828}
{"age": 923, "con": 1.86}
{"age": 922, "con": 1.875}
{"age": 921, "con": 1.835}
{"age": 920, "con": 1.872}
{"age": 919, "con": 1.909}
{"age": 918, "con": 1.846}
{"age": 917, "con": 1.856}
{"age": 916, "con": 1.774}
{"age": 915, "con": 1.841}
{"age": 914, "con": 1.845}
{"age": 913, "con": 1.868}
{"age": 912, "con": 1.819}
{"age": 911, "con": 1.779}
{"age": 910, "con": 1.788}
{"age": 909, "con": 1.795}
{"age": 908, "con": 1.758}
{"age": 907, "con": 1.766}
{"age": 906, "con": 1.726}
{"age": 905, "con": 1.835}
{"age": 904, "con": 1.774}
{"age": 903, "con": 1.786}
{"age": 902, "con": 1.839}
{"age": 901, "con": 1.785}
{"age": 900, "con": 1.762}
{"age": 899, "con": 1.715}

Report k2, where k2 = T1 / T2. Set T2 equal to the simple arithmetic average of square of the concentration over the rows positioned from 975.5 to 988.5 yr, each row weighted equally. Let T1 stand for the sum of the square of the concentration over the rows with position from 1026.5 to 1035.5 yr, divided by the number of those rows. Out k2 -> 1.2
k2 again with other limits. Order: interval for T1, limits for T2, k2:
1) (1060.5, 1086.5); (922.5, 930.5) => 0.7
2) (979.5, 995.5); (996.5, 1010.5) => 0.9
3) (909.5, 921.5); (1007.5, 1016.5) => 1.2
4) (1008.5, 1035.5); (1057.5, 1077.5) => 1.2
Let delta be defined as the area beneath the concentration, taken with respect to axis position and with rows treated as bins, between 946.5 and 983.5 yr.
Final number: 39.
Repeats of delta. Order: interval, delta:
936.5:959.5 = 29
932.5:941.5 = 16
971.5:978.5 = 7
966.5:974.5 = 7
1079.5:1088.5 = 15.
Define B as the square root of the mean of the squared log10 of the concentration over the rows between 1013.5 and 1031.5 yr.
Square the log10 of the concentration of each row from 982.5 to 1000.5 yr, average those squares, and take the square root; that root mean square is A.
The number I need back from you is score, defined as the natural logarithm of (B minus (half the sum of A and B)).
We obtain -9.3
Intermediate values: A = 0.229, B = 0.23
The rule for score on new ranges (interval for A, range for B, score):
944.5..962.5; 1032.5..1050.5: -2.7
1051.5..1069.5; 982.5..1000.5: -3.7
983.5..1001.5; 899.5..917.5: -4.4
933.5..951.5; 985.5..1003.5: -3.5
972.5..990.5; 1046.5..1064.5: -4.6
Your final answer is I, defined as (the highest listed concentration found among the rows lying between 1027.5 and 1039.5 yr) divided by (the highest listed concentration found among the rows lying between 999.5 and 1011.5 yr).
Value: 1.0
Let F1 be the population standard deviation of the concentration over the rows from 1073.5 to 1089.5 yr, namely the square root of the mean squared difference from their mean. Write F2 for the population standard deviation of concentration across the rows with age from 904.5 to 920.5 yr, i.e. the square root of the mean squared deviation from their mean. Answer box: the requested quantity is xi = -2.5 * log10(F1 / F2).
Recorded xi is -0.5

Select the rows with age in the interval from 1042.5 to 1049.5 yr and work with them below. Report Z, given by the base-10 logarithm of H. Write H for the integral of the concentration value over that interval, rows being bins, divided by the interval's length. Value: 0.18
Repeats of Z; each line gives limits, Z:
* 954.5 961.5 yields 0.04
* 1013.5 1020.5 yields 0.24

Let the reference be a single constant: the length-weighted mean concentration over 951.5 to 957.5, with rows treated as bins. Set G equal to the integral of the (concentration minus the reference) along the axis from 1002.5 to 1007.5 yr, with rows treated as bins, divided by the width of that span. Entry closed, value 0.5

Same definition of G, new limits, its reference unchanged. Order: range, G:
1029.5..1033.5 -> 0.3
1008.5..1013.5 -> 0.5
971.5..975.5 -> -0.3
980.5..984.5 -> 0.3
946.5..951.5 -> -0.2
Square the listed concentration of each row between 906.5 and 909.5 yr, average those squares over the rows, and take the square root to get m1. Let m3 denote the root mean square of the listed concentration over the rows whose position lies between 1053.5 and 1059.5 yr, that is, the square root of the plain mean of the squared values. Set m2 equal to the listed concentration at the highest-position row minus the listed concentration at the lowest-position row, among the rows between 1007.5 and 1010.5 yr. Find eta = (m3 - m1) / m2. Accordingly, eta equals -5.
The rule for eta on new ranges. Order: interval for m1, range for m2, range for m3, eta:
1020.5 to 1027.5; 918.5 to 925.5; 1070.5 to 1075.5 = 4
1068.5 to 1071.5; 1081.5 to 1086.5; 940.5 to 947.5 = 160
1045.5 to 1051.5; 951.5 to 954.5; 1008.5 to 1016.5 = 7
